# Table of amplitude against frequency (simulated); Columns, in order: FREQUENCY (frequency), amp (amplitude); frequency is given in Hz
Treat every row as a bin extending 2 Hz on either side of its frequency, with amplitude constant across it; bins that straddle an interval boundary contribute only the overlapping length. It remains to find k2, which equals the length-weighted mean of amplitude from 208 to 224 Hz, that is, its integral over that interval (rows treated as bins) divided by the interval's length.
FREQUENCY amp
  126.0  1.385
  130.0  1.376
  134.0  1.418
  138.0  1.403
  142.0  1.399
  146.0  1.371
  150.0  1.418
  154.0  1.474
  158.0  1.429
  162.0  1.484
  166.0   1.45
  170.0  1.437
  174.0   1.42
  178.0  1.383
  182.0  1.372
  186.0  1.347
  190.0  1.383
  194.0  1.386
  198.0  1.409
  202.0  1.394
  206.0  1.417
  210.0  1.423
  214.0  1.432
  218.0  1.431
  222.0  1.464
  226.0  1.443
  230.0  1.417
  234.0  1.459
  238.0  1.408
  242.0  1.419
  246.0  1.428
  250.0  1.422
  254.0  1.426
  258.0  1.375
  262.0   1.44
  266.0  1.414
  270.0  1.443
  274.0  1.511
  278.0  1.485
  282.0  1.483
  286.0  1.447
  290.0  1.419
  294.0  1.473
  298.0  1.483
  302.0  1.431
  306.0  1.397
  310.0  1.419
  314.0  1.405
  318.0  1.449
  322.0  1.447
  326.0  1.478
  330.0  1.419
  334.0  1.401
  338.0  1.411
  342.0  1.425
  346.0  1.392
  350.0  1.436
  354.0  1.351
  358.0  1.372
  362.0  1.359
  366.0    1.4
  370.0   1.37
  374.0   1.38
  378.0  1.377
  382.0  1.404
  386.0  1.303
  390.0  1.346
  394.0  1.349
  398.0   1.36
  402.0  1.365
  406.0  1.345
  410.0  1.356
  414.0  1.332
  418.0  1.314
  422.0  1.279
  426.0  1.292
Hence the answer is 1.44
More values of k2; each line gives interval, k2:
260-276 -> 1.45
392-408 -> 1.35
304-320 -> 1.42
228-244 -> 1.43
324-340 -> 1.43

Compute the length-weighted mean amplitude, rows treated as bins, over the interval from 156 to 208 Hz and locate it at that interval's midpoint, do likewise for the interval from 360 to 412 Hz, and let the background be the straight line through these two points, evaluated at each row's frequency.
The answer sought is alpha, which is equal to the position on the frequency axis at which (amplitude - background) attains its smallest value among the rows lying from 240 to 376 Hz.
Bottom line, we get 354.0 Hz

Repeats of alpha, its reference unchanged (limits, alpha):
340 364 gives 354.0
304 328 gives 306.0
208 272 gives 258.0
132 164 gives 146.0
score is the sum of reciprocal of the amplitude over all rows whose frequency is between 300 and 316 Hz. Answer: 3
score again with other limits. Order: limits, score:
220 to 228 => 1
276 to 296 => 3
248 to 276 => 5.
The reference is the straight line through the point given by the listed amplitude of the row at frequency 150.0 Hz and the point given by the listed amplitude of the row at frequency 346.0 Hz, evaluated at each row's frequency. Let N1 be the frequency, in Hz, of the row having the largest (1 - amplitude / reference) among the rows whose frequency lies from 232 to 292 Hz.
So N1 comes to 258.0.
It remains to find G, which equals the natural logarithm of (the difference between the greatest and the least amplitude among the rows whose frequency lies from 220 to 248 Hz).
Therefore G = -2.9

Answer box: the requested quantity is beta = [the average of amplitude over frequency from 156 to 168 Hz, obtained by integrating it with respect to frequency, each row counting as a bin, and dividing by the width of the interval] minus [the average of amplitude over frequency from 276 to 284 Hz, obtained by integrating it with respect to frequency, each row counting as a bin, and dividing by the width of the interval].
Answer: -0.03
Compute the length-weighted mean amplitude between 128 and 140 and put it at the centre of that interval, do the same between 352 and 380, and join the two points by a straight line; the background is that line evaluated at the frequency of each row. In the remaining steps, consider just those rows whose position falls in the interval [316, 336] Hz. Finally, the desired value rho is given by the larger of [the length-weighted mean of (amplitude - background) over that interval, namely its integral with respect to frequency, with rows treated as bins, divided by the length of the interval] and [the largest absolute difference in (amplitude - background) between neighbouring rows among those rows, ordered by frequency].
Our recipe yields 0.06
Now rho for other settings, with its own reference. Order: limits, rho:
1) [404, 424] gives 0.03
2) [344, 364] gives 0.08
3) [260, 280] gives 0.08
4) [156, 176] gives 0.06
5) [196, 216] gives 0.02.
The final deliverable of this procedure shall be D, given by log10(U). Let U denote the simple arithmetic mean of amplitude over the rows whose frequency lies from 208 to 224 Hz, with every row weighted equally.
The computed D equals 0.1576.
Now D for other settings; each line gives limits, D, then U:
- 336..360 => 0.1455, 1.40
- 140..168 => 0.1560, 1.43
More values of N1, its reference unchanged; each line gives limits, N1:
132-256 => 186.0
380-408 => 386.0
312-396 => 386.0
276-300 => 290.0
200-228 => 202.0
